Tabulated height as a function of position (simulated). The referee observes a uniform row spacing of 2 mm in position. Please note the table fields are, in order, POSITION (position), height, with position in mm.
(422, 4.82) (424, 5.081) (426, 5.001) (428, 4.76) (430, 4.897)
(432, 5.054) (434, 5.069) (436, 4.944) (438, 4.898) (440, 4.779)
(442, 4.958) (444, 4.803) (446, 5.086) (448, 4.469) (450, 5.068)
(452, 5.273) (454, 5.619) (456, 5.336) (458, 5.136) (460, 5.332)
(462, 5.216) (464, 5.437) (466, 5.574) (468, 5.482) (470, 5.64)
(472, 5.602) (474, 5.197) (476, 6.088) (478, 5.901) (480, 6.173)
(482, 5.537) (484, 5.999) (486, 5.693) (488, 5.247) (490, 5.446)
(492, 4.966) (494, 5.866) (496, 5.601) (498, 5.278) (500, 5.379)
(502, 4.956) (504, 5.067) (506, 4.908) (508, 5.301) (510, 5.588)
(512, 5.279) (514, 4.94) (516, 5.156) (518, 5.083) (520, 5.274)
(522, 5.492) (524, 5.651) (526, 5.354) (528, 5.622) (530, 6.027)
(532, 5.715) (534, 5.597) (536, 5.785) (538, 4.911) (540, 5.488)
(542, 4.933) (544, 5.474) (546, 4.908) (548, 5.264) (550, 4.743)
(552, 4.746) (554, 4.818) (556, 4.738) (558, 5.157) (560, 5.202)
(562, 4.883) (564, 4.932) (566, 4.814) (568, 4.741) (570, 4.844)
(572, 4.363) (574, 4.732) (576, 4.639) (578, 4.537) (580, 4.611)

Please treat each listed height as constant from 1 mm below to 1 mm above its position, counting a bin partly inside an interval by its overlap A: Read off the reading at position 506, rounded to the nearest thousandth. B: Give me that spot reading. 4.908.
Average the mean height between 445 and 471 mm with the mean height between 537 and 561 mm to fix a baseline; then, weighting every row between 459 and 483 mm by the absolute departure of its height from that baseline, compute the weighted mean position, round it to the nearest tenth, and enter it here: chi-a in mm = 474.0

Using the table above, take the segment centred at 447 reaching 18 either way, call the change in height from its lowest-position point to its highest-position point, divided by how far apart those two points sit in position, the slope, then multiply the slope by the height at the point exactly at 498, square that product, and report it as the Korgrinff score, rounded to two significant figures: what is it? 0.0070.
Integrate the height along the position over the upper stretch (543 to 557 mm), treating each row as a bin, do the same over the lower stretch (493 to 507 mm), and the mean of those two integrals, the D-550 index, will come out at 71.7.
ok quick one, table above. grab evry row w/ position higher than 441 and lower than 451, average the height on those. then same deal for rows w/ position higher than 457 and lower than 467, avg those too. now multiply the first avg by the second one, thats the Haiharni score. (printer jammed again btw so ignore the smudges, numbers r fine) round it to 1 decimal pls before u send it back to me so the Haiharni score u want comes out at 26.0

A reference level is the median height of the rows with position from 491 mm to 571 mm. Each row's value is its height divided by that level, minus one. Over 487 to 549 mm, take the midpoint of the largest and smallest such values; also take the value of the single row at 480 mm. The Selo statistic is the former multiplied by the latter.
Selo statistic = 0.0107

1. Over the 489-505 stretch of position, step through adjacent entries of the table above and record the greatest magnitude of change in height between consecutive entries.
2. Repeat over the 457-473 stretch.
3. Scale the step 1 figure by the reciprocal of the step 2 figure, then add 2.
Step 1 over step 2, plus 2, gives 6.1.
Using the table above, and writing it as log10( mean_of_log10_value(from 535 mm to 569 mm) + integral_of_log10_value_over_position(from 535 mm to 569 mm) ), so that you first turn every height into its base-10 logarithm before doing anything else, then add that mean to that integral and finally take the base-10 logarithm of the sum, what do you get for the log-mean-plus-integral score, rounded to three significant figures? 1.39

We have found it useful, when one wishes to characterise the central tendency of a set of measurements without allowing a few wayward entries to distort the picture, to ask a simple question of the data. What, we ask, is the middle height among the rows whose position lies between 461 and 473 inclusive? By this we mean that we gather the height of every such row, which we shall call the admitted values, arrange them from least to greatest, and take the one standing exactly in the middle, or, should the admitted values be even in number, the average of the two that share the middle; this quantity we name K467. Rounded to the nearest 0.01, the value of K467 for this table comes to 5.53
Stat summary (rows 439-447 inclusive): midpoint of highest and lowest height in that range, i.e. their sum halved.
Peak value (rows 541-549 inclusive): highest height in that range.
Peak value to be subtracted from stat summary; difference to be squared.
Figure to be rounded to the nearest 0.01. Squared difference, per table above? 0.29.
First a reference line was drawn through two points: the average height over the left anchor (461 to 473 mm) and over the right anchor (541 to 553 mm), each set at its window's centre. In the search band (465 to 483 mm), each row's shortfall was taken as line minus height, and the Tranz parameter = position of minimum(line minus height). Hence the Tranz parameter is 480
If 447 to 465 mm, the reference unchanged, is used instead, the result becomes 454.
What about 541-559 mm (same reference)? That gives 544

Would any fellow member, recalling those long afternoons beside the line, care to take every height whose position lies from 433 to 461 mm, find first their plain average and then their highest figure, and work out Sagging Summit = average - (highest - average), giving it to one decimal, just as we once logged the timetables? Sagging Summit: 4.5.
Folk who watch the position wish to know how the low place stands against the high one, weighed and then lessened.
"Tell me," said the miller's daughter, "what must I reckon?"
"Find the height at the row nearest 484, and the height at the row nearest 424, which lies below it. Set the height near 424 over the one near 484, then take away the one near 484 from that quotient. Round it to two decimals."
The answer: -5.15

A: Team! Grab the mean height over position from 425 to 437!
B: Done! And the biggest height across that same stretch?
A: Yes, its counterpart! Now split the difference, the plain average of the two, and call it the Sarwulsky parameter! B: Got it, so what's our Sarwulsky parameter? 5.0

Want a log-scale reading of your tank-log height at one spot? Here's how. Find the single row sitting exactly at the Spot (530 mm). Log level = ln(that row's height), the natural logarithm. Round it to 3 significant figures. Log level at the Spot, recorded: 1.80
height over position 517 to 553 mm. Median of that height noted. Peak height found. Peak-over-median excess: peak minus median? 0.6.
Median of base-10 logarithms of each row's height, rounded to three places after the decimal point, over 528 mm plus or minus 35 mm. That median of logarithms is 0.722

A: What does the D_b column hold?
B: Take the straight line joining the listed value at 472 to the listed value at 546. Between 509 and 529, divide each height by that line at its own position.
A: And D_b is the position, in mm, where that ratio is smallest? 514 mm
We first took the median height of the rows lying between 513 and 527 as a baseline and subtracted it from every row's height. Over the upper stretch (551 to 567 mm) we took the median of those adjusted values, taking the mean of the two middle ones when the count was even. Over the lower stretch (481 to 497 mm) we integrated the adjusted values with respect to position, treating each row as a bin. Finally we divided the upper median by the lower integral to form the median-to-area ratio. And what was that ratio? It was -0.10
